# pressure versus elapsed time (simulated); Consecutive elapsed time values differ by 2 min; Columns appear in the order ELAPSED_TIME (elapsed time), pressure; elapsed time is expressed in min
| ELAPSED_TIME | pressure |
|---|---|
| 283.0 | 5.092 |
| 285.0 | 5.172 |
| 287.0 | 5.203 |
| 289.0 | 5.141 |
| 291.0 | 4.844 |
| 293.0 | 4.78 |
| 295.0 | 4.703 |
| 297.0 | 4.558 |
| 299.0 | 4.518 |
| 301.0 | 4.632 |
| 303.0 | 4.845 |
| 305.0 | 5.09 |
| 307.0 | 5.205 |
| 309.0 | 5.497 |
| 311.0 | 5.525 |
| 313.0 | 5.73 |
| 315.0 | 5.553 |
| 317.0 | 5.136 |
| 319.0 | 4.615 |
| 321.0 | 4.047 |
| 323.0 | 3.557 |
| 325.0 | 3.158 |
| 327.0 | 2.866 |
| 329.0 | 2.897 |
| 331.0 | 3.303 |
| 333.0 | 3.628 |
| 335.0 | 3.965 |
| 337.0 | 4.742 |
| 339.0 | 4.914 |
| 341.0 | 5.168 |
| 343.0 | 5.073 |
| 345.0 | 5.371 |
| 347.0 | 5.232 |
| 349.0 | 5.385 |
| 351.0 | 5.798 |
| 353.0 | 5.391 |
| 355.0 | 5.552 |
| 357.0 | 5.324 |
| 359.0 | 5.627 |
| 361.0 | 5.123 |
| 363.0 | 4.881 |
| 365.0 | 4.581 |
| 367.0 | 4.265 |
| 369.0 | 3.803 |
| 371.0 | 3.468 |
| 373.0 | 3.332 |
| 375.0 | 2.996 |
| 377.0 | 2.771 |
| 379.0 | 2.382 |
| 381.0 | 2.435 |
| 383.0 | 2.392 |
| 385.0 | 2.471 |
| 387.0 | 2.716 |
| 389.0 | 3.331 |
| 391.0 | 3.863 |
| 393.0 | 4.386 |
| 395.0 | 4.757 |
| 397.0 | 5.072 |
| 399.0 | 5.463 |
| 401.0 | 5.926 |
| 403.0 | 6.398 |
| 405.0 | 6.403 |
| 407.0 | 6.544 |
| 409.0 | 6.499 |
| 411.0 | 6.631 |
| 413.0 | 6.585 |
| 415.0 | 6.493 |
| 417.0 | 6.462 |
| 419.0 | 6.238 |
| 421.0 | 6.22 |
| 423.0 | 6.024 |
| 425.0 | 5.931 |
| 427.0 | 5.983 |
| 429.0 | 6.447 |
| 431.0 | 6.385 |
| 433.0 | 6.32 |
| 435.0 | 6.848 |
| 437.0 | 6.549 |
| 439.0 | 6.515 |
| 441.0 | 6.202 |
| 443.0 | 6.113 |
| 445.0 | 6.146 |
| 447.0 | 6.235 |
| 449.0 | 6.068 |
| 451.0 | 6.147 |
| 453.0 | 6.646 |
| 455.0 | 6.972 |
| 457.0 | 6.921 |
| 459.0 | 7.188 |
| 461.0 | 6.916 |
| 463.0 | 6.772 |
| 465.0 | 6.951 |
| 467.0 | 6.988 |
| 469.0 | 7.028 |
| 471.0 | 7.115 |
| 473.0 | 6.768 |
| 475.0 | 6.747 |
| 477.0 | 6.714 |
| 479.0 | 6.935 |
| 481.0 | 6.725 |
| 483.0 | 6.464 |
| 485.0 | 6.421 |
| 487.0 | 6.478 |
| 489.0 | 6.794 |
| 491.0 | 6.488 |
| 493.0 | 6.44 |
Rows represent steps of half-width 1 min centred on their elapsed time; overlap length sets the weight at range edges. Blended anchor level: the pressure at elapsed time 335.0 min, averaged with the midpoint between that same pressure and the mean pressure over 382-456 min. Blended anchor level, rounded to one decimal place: 4.4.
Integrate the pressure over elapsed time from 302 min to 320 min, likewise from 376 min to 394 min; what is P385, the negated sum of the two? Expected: -148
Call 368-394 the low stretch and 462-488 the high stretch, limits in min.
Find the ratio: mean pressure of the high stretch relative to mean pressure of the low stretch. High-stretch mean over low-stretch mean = 2.18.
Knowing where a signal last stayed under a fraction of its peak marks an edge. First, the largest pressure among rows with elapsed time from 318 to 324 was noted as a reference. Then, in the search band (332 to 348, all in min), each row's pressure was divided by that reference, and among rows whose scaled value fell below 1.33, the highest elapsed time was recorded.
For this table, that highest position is 347.0 min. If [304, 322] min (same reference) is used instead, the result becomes 321.0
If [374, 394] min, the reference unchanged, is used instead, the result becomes 393.0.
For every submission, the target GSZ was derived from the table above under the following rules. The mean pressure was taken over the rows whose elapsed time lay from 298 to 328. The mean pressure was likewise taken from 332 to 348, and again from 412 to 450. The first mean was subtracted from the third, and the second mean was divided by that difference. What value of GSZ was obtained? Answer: 2.9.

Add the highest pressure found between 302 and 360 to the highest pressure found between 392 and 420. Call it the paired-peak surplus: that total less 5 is 7.4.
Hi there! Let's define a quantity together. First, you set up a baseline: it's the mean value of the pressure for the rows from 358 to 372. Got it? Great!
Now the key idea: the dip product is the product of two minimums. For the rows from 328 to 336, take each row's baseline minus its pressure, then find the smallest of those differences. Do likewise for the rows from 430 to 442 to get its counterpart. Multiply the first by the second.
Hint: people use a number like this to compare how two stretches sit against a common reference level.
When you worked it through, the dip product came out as -1.3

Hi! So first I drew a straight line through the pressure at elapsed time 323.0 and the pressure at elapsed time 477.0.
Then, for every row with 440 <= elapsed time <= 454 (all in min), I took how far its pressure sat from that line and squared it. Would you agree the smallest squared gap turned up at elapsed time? 451.0 min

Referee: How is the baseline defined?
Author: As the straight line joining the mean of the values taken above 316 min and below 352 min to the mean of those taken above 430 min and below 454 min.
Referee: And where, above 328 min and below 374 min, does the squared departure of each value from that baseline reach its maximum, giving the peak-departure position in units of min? 373.0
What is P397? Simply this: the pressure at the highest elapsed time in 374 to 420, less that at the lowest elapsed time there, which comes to 3.2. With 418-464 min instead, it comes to 0.5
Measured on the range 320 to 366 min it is 0.5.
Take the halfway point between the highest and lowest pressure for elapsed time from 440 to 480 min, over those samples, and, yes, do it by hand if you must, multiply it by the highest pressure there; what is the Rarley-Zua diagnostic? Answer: 48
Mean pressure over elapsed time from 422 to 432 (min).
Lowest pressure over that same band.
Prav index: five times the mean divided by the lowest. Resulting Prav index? 5.19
